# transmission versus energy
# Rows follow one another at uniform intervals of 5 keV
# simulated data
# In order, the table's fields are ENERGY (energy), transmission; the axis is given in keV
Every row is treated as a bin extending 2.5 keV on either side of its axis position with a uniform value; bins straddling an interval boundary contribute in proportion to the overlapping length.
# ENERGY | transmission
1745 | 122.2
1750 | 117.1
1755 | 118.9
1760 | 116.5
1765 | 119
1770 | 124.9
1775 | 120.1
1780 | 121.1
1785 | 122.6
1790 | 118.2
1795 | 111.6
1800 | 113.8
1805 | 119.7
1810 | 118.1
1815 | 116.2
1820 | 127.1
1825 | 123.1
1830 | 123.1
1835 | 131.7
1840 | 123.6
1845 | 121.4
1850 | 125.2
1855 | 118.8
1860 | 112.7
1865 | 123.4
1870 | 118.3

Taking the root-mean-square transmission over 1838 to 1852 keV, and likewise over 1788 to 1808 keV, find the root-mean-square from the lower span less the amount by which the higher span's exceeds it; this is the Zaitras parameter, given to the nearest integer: 108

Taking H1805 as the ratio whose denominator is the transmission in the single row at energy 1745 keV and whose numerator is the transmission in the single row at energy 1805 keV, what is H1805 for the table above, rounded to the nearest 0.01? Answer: 0.98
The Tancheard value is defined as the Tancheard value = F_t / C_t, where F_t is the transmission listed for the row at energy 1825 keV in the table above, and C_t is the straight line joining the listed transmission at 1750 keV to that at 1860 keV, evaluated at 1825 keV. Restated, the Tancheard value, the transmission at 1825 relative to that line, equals 1.08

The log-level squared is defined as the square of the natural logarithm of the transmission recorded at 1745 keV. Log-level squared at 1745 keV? 23.1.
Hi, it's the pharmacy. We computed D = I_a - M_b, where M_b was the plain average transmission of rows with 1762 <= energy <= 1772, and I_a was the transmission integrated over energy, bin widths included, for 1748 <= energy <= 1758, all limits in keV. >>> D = 1058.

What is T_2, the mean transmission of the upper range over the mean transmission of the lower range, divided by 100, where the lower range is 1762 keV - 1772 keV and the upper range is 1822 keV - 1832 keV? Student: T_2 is 0.0101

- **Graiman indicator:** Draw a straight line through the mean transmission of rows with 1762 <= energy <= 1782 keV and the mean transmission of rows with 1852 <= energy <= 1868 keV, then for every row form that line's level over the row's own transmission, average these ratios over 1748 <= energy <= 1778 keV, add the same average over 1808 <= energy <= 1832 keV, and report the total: 2.00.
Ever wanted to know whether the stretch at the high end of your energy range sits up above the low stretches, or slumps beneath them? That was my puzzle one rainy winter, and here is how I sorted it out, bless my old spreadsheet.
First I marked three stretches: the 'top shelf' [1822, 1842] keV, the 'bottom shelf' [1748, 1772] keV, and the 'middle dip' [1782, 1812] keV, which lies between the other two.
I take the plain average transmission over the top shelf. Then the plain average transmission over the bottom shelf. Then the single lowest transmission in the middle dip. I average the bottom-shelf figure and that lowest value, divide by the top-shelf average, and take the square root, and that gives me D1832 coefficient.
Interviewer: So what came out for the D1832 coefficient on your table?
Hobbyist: 0.96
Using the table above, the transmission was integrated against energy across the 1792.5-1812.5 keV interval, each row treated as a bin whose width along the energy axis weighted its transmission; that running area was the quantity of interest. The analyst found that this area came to 2316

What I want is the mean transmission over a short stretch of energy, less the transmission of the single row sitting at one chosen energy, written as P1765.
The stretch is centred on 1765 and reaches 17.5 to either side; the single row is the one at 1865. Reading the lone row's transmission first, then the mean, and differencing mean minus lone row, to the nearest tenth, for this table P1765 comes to -3.7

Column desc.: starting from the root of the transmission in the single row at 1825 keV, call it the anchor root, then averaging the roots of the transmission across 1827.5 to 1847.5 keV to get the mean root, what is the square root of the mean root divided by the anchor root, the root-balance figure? 1.00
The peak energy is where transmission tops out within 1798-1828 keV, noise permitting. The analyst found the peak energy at 1820 keV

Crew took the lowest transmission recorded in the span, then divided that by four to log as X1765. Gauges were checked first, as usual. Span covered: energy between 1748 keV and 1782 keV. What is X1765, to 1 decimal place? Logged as 29.1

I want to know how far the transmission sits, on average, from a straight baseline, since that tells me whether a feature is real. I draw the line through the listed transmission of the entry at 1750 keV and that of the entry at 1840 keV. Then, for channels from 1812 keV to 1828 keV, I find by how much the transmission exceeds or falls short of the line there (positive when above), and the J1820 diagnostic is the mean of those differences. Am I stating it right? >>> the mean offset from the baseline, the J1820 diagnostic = 0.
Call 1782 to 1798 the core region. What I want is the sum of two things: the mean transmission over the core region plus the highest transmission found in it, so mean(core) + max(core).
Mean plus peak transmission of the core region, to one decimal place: 240.1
